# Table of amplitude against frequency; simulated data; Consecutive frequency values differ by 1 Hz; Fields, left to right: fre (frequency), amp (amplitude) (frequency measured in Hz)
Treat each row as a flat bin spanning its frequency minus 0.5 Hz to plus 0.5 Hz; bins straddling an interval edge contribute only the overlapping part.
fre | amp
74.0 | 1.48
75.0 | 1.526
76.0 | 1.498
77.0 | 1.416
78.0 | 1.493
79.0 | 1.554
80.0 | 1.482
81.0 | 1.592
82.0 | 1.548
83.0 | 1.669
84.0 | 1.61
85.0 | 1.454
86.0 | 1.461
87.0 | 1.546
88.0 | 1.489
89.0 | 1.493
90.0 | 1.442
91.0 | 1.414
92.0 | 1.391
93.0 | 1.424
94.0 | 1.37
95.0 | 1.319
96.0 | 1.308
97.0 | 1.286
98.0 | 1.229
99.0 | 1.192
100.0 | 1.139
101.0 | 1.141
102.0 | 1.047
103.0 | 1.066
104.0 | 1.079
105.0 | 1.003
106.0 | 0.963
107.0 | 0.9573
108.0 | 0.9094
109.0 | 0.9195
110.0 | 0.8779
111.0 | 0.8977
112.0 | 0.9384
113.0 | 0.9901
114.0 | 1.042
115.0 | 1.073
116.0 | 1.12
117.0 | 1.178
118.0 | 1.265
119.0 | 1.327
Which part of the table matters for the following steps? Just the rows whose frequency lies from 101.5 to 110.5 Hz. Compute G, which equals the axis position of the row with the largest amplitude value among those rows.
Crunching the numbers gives 104.0 Hz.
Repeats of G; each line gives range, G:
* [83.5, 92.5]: 84.0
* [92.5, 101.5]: 93.0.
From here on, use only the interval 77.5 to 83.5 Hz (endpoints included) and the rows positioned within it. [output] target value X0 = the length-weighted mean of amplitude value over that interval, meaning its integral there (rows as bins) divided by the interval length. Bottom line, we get 1.56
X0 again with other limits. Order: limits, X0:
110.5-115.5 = 0.99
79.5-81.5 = 1.54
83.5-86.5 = 1.51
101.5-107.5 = 1.02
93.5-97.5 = 1.32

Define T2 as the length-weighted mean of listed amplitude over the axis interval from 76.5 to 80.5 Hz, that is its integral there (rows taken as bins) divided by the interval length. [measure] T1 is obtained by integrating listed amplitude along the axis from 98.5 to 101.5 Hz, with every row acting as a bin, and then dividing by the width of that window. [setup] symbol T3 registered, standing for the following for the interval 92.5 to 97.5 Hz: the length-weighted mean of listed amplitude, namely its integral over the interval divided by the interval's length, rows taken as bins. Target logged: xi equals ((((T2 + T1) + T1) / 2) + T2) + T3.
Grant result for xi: 4.7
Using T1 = 1.16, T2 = 1.5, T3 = 1.34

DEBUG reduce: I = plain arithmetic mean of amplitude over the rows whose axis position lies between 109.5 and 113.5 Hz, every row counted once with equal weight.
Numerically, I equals 0.9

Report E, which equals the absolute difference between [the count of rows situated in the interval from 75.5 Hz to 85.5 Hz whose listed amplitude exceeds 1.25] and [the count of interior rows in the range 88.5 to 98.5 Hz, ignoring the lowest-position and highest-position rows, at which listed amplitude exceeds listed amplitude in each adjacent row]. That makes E 9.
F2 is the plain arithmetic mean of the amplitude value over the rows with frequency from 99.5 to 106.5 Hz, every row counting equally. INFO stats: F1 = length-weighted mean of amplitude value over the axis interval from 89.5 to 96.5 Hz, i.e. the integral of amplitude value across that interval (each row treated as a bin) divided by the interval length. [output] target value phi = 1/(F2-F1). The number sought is -3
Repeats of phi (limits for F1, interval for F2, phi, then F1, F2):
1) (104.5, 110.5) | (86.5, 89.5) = 2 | 0.94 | 1.51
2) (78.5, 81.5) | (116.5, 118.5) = -3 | 1.54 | 1.22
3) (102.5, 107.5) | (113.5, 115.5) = 23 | 1.01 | 1.06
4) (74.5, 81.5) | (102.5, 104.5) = -2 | 1.51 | 1.07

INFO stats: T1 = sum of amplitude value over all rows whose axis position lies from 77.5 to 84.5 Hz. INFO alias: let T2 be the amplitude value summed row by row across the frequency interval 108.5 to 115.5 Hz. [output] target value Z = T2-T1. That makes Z -4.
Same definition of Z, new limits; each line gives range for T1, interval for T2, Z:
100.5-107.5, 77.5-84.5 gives 4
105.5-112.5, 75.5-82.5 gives 4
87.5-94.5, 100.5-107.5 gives -3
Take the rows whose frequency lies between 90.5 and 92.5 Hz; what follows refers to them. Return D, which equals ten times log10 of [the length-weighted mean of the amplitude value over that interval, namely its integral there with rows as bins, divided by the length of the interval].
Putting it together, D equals 1.5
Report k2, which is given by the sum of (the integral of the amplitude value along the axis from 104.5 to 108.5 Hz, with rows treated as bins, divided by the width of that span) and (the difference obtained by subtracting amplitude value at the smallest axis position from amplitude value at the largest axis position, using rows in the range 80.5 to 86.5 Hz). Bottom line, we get 0.8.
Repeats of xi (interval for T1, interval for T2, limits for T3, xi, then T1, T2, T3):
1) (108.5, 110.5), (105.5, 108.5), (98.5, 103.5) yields 3.4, 0.90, 0.9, 1.12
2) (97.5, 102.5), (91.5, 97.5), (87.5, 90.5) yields 4.6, 1.15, 1.3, 1.47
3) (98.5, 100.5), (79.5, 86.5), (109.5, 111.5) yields 4.4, 1.17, 1.5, 0.89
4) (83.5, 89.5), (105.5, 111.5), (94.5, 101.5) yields 4.1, 1.51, 0.9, 1.23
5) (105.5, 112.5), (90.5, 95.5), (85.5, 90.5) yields 4.5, 0.92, 1.4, 1.49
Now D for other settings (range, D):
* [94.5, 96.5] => 1.2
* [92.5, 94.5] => 1.5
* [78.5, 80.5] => 1.8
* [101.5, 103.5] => 0.2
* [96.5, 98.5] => 1.0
